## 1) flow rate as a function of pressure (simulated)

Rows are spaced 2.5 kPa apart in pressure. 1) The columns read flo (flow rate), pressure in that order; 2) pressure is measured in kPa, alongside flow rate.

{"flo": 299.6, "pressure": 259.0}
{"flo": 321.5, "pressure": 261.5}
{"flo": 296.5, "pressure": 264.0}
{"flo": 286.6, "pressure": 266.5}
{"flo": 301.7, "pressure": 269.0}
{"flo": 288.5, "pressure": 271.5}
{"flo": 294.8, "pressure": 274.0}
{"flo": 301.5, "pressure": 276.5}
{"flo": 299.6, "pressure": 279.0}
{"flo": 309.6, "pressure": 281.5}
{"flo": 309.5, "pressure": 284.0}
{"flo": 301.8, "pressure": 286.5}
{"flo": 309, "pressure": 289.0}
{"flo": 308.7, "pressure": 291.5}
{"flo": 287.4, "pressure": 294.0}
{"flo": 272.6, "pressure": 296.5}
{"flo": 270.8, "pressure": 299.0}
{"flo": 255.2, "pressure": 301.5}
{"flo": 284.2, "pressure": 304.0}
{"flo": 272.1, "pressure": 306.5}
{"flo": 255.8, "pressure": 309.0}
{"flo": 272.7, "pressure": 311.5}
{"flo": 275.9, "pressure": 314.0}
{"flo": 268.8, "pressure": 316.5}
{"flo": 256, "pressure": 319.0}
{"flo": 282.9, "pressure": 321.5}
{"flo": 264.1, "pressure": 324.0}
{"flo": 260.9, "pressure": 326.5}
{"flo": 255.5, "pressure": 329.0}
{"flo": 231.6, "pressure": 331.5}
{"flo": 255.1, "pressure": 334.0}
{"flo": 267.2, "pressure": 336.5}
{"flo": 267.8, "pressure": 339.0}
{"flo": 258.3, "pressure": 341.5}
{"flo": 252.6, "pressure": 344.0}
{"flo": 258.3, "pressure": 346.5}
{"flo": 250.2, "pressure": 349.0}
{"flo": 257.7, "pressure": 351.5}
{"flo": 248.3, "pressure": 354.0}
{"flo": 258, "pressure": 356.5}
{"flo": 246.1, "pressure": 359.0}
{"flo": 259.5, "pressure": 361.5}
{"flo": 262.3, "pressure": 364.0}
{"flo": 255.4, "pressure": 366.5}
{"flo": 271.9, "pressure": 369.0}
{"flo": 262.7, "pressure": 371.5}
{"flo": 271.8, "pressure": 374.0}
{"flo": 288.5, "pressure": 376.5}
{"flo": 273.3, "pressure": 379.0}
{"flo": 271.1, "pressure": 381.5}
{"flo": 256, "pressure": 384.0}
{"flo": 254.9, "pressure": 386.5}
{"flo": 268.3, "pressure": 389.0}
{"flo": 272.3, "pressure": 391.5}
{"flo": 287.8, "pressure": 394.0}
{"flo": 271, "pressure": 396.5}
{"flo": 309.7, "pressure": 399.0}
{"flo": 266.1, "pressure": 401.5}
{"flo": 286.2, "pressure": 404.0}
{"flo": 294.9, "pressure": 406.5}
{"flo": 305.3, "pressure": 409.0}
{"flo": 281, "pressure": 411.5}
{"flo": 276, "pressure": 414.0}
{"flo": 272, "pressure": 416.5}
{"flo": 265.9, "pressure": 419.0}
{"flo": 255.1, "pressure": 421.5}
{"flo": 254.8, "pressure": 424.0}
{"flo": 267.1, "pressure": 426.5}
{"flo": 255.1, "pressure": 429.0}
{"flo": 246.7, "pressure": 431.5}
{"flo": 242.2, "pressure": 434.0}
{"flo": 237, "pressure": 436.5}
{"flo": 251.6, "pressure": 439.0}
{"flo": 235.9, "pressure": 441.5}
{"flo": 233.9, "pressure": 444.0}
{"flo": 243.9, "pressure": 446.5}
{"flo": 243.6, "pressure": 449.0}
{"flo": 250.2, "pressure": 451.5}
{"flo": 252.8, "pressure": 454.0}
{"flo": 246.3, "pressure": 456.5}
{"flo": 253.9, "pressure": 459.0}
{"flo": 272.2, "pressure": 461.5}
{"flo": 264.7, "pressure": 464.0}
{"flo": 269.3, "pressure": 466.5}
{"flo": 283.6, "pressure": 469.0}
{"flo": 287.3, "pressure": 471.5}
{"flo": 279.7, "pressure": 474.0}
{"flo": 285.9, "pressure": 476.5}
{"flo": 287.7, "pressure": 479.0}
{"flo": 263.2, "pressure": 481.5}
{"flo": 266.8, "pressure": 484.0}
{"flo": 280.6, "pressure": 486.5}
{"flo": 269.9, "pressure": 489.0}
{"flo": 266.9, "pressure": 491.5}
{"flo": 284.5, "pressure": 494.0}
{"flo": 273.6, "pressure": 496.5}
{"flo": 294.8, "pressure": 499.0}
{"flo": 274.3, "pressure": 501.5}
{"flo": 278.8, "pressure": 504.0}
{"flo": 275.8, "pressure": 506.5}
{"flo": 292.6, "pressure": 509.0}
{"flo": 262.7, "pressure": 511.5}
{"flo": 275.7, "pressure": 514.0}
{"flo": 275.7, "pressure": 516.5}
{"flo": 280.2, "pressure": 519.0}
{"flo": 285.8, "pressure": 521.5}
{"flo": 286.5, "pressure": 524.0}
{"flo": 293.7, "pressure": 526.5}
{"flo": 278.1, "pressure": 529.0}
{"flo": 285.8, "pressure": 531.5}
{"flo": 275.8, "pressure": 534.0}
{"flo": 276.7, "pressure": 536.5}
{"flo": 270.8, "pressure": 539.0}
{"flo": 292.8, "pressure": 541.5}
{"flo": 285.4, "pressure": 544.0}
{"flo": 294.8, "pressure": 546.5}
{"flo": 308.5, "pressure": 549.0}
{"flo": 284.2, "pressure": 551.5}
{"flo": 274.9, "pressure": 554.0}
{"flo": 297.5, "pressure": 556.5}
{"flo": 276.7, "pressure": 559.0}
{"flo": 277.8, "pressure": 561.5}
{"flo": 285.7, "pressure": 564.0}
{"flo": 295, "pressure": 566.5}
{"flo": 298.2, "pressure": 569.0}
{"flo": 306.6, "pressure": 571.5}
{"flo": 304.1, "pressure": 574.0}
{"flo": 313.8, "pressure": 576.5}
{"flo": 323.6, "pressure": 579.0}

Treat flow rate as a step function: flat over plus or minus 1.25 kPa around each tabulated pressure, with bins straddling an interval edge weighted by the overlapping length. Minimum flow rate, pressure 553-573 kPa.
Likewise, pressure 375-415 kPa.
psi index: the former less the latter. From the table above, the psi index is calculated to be 20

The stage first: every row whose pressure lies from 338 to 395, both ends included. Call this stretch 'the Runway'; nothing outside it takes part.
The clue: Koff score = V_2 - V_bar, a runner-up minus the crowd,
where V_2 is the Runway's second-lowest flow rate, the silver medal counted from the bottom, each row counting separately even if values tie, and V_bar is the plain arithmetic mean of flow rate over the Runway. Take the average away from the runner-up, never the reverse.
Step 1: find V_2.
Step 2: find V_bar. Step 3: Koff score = -15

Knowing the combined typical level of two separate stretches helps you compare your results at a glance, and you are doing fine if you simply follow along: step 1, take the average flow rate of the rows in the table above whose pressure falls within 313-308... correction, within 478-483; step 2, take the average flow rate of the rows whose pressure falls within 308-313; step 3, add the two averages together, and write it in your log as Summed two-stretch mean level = 540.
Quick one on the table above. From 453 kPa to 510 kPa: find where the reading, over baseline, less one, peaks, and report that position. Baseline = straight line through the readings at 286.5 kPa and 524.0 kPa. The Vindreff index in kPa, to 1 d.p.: 499.0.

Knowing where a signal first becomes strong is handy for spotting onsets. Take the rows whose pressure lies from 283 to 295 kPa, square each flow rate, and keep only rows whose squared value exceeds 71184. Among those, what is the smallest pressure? 284.0 kPa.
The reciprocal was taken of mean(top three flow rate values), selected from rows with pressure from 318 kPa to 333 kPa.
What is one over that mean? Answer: 0.0037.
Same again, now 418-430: 0.0038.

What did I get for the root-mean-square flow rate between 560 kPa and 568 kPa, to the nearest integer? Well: 286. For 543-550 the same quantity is 296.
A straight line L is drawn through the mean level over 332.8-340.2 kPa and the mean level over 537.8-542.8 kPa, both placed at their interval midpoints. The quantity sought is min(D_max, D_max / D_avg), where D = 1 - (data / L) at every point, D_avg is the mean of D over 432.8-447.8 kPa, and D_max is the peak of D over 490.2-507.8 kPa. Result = 0.038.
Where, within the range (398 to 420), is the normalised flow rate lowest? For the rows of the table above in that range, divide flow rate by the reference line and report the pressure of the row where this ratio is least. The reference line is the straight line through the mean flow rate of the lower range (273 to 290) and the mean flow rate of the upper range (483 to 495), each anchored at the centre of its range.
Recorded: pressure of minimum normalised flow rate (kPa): 401.5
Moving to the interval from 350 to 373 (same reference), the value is 359.0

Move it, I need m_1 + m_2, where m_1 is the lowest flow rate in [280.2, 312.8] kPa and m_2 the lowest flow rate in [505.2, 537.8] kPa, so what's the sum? 518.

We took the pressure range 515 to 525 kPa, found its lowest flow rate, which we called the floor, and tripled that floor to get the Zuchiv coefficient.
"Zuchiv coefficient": 827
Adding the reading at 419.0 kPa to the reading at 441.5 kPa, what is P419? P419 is 502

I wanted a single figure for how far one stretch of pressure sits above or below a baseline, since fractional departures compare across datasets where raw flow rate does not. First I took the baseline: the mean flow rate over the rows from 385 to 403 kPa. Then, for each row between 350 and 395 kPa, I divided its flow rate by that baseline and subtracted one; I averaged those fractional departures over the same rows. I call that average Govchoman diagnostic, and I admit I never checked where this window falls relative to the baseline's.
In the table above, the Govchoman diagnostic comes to -0.040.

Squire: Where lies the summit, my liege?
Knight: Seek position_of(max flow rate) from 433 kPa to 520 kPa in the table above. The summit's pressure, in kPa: 499.0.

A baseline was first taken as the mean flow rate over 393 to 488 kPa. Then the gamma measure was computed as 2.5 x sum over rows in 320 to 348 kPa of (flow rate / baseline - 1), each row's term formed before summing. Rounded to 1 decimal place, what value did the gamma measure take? -0.7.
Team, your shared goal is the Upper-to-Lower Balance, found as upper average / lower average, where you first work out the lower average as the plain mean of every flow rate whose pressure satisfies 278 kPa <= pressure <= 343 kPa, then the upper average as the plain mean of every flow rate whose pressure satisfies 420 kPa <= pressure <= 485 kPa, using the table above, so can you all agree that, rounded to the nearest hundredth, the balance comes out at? 0.94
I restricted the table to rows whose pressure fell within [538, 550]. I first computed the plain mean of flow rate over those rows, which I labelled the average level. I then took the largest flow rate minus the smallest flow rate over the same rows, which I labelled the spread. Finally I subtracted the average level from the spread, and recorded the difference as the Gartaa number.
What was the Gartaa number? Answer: -253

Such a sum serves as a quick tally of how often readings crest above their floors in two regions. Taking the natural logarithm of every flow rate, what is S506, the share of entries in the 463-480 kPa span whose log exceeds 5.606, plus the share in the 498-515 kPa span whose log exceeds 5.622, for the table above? 1.14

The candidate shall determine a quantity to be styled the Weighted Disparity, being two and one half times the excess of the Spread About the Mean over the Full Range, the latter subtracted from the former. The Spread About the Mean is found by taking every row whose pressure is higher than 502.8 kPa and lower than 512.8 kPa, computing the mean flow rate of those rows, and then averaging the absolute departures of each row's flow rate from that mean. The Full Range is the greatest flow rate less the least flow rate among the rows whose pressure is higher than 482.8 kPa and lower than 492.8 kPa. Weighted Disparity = -14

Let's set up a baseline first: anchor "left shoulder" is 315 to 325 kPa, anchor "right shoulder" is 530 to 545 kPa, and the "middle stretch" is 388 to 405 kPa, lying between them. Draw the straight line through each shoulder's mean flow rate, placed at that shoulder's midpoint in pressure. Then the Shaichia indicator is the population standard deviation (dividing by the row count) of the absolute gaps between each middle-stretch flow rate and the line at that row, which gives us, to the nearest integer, 12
